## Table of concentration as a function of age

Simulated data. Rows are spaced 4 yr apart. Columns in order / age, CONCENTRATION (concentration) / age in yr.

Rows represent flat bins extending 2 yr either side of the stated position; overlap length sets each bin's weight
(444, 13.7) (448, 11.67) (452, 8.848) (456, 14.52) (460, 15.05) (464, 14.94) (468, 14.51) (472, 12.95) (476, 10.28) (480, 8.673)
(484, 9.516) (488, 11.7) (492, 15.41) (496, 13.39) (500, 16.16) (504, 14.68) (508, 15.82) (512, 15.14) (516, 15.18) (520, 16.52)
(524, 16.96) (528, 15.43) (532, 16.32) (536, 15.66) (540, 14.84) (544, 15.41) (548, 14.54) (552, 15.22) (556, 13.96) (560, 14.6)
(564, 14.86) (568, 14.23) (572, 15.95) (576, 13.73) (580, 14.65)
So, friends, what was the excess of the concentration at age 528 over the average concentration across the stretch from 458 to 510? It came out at 2.1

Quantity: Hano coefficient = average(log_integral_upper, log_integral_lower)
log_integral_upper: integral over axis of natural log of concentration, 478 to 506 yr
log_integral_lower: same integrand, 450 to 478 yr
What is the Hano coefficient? 71.0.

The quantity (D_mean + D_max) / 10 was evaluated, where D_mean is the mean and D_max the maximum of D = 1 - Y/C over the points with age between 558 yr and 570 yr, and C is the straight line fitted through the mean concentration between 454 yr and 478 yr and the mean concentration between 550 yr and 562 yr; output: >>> 0.00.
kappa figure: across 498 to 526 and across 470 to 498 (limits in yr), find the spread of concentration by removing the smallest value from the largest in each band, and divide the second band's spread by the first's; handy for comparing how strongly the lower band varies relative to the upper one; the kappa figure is 3.0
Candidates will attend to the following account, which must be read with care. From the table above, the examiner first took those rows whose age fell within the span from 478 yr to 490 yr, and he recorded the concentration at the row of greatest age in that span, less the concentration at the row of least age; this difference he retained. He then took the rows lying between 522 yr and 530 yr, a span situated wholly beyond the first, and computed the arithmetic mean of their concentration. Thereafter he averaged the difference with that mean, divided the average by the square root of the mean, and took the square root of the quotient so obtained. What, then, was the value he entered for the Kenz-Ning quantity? 1.55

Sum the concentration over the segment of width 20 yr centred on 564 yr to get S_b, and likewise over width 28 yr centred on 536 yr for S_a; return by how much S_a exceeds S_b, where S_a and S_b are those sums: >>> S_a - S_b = 36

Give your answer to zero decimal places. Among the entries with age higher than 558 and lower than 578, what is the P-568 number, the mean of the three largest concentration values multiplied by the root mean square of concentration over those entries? 222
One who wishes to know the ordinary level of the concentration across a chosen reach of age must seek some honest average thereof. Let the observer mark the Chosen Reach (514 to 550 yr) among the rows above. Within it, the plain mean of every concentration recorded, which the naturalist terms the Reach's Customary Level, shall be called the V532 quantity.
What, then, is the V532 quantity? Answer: 15.7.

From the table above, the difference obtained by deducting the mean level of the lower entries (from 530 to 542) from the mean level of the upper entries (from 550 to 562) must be -1.0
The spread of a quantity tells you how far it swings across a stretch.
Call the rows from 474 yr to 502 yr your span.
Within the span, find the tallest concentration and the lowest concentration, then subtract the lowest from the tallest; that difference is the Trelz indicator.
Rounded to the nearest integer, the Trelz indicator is 7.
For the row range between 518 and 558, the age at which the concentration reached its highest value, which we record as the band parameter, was 524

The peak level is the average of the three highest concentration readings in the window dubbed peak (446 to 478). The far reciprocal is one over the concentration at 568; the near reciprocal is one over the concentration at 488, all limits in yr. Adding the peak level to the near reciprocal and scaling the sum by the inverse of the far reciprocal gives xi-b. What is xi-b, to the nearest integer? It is 212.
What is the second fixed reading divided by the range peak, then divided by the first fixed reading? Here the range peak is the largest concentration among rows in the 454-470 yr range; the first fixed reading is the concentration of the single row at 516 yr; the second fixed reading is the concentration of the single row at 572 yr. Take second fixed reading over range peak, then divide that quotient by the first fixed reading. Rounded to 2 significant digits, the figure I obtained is 0.070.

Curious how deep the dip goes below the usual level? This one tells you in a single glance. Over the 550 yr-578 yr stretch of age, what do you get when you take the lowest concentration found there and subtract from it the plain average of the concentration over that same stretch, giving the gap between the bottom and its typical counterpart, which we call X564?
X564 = -0.9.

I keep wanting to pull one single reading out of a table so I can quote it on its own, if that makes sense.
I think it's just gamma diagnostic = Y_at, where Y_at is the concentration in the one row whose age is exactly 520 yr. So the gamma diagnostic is 16.52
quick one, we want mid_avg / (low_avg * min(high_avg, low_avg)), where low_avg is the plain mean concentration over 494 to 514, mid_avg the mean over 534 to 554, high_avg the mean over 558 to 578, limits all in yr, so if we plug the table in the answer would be 0.069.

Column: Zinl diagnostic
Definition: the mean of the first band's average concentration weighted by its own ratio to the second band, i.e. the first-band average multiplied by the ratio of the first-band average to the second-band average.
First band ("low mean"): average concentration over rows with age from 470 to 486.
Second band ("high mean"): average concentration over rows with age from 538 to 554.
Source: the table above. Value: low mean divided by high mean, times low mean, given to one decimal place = 7.1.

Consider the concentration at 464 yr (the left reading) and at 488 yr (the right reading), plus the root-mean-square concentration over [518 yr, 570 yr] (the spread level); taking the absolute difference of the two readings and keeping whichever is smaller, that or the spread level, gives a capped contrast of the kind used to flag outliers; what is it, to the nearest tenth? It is 3.2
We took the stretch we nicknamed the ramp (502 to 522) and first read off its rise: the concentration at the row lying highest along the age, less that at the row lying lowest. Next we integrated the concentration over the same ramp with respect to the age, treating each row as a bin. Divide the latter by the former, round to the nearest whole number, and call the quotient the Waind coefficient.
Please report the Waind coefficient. 168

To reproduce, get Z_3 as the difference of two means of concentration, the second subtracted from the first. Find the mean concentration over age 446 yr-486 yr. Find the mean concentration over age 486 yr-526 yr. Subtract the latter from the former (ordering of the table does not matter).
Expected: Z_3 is -3.0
